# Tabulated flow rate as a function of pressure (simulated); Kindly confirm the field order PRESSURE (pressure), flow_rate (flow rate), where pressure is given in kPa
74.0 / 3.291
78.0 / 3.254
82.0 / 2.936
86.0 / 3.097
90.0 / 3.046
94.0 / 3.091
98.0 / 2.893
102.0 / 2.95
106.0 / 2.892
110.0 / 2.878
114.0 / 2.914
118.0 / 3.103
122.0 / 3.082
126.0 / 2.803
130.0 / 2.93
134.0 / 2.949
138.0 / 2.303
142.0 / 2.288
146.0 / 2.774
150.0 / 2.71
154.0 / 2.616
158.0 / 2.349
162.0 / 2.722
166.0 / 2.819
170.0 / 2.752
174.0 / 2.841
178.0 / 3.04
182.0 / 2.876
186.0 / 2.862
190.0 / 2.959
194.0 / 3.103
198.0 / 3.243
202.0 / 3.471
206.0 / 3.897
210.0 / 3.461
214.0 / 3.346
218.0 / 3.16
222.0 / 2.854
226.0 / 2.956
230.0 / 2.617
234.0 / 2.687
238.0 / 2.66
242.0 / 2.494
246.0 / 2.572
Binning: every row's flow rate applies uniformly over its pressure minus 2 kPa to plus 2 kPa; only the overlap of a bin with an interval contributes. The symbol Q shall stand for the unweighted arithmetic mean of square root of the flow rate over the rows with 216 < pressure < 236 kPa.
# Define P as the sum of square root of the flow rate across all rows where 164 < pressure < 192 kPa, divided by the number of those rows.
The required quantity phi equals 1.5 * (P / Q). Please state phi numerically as 1.51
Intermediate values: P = 1.70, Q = 1.69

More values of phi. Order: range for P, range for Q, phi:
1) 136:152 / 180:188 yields 1.40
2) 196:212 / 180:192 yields 1.65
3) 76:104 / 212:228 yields 1.49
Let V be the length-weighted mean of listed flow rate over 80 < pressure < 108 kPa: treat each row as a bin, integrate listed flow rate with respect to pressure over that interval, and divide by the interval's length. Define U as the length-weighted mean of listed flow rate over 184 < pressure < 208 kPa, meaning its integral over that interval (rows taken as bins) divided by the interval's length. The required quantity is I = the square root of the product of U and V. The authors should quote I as 3.12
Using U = 3.26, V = 3.0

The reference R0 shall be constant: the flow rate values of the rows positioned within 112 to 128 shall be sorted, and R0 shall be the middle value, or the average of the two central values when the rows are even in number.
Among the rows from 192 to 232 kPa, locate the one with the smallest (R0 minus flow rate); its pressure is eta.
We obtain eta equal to 206.0 kPa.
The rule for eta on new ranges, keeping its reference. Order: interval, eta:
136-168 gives 166.0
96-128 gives 118.0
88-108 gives 94.0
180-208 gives 206.0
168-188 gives 178.0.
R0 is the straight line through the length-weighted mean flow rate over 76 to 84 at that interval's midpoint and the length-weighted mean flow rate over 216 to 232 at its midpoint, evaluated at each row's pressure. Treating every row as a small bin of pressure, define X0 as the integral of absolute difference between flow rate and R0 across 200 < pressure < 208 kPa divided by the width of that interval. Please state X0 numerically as 0.76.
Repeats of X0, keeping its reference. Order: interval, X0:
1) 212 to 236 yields 0.21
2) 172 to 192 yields 0.08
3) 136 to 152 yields 0.49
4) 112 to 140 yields 0.19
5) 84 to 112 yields 0.10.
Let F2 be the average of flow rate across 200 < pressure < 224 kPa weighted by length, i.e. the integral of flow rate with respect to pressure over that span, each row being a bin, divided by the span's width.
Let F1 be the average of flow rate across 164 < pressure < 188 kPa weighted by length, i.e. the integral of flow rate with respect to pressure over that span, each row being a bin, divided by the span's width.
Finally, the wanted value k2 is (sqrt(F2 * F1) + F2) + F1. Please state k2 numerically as 9.3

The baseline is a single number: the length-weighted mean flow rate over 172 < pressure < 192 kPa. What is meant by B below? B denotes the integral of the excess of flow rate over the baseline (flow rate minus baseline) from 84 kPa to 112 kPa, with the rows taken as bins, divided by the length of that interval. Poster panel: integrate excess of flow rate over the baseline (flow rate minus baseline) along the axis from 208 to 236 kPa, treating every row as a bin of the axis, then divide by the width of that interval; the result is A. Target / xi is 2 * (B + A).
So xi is 0.3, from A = 0.10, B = 0.06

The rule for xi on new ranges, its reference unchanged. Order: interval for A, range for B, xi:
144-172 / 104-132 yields -0.4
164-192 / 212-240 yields -0.1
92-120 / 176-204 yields 0.4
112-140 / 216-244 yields -0.4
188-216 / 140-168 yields 0.3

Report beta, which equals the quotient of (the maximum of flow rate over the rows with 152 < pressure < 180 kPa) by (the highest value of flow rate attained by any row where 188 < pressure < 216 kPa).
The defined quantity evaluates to 0.78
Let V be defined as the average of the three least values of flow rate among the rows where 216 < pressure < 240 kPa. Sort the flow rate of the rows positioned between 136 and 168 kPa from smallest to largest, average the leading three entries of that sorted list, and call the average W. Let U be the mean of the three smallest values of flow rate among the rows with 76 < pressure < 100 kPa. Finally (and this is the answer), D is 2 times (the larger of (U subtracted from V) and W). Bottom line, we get 4.6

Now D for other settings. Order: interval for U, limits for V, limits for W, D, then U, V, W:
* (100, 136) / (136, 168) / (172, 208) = 5.7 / 2.86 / 2.3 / 2.86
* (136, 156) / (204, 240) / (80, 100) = 5.9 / 2.40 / 2.7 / 2.96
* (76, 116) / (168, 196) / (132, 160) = 4.6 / 2.89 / 2.8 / 2.31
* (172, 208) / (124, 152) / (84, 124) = 5.8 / 2.86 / 2.4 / 2.89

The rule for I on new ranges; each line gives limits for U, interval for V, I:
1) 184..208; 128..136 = 3.09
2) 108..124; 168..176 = 2.89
